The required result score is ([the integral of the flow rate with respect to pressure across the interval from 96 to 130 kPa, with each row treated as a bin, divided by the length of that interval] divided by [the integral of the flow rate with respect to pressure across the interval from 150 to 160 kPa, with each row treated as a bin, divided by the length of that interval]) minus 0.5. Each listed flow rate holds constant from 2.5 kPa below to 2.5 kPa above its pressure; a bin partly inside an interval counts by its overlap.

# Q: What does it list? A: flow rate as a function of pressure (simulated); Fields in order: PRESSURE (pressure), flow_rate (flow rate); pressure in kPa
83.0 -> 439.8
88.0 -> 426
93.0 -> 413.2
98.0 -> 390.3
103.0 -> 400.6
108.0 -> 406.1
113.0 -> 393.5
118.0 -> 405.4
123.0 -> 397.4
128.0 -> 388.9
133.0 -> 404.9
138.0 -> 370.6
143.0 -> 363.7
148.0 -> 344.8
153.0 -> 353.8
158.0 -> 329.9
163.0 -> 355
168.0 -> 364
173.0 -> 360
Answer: 0.66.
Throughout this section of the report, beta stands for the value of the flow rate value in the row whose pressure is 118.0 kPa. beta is 405.4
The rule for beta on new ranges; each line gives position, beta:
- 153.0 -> 353.8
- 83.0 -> 439.8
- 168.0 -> 364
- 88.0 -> 426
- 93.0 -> 413.2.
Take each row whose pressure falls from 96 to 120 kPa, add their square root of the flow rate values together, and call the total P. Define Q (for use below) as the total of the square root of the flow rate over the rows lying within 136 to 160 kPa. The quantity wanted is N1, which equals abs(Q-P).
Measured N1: 6.0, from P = 99.9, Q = 93.9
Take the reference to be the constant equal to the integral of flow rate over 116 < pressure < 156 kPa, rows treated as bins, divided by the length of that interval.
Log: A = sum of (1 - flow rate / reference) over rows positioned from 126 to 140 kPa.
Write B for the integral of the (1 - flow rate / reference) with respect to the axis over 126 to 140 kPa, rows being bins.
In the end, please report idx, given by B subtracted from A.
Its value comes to 0.3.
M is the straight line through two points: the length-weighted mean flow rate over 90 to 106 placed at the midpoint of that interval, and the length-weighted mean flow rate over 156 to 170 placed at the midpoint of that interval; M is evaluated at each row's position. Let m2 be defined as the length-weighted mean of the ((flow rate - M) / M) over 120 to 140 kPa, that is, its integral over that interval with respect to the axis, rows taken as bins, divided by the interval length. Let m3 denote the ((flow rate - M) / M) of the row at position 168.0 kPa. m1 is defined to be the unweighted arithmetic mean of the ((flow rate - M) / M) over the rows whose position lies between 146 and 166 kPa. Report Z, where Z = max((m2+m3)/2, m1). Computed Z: 0.046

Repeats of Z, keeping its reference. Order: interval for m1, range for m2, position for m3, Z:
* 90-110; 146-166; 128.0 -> 0.006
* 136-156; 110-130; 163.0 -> 0.023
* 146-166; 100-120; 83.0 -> 0.041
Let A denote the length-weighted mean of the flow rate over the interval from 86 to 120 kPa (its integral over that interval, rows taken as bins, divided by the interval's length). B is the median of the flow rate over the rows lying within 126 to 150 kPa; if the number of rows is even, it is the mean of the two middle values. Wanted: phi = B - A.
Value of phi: -34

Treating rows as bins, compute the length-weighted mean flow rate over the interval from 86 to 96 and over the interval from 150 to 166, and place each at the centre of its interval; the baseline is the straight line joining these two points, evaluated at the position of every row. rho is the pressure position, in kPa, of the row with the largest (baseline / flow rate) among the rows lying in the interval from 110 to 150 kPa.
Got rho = 148.0 kPa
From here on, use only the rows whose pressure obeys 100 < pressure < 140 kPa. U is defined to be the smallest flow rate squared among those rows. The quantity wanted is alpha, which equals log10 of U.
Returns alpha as 5.138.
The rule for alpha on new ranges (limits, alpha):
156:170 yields 5.037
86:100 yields 5.183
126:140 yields 5.138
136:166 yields 5.037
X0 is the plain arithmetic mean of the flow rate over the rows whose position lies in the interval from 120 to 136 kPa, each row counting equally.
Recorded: 397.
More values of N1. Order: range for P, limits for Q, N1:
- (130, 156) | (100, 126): 4.3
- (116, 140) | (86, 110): 1.7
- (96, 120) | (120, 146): 1.8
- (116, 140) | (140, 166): 5.7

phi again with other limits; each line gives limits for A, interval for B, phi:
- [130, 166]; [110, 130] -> 35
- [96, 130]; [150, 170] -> -43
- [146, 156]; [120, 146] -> 40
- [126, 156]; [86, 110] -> 36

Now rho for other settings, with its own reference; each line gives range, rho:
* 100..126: 103.0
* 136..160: 158.0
